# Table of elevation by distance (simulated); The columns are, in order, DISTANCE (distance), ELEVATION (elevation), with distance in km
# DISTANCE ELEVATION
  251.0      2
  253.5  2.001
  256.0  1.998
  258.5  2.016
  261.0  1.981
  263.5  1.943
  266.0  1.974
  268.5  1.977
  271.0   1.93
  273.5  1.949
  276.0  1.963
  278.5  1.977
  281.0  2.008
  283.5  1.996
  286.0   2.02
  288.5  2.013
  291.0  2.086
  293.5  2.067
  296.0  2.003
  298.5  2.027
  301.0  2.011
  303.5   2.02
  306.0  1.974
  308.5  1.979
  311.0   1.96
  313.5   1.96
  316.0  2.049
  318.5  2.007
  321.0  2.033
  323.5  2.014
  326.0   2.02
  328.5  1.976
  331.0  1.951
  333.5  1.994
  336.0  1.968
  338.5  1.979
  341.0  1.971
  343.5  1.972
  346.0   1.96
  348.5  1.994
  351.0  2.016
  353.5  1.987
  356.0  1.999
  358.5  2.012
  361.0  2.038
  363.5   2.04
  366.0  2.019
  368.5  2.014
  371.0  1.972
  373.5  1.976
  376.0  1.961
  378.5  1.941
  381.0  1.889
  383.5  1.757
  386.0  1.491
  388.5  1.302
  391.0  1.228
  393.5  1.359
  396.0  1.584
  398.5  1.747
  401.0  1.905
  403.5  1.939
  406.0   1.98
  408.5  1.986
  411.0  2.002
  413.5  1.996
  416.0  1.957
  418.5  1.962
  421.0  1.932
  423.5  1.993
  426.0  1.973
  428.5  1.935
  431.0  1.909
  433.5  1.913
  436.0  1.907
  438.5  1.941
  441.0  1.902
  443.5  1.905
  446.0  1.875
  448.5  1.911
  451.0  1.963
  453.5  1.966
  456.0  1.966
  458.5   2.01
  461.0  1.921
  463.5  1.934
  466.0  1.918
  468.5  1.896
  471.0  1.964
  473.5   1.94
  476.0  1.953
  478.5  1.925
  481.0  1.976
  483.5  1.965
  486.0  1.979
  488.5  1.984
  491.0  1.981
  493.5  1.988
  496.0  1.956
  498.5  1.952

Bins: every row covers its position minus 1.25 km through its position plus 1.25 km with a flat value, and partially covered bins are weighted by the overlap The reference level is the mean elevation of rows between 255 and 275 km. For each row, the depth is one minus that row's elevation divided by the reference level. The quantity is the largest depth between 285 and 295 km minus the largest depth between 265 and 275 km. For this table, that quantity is -0.042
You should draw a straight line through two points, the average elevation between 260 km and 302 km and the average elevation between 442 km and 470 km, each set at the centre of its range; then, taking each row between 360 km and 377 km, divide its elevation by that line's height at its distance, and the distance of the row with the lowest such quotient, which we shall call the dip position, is 376.0 km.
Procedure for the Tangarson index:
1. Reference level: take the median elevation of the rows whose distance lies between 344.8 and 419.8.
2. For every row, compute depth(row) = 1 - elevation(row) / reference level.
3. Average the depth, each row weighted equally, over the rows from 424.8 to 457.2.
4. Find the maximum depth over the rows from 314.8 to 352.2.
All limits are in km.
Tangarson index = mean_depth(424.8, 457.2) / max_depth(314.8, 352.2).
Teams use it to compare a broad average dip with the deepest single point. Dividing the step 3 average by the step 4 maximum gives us 2.4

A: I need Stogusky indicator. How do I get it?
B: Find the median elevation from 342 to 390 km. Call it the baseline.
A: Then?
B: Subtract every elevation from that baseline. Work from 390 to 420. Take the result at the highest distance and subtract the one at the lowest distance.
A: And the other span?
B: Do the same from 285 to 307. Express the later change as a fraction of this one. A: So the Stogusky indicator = -16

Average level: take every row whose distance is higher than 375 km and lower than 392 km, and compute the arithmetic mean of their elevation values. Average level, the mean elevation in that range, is 1.65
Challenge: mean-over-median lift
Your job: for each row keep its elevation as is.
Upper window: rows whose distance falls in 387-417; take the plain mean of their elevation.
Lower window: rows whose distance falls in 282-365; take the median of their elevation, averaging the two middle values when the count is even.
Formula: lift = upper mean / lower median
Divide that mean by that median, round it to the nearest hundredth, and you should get 0.87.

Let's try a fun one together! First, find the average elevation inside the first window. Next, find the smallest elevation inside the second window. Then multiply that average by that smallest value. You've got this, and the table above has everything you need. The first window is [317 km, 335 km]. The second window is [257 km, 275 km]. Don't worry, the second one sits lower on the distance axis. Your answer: 3.86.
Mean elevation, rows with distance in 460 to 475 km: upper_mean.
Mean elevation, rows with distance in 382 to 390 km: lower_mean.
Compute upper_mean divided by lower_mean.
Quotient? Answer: 1.27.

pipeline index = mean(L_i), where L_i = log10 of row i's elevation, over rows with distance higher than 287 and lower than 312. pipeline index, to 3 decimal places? 0.304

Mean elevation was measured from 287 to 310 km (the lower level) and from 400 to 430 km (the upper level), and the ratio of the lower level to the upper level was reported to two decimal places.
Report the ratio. 1.03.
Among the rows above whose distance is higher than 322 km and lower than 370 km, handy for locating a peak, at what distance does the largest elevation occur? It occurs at 363.5 km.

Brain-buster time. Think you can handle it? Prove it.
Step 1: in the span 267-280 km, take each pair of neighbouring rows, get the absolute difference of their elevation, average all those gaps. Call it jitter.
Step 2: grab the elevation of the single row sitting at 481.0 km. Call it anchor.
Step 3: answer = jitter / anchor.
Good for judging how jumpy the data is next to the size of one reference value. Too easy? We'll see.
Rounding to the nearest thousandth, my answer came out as 0.012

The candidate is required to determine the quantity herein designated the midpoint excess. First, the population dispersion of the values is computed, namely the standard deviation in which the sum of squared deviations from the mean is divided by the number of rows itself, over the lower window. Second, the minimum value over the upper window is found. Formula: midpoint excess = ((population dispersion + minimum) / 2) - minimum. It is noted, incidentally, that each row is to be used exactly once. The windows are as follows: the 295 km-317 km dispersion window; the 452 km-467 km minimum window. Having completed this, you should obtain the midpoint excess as -0.944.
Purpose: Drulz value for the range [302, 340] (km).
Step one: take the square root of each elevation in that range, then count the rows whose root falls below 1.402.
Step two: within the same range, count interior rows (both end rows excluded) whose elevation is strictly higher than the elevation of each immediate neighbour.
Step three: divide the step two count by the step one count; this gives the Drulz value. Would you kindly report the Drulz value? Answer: 1.7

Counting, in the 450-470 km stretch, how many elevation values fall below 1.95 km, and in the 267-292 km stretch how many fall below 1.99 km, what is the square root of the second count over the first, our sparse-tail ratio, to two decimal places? 1.12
